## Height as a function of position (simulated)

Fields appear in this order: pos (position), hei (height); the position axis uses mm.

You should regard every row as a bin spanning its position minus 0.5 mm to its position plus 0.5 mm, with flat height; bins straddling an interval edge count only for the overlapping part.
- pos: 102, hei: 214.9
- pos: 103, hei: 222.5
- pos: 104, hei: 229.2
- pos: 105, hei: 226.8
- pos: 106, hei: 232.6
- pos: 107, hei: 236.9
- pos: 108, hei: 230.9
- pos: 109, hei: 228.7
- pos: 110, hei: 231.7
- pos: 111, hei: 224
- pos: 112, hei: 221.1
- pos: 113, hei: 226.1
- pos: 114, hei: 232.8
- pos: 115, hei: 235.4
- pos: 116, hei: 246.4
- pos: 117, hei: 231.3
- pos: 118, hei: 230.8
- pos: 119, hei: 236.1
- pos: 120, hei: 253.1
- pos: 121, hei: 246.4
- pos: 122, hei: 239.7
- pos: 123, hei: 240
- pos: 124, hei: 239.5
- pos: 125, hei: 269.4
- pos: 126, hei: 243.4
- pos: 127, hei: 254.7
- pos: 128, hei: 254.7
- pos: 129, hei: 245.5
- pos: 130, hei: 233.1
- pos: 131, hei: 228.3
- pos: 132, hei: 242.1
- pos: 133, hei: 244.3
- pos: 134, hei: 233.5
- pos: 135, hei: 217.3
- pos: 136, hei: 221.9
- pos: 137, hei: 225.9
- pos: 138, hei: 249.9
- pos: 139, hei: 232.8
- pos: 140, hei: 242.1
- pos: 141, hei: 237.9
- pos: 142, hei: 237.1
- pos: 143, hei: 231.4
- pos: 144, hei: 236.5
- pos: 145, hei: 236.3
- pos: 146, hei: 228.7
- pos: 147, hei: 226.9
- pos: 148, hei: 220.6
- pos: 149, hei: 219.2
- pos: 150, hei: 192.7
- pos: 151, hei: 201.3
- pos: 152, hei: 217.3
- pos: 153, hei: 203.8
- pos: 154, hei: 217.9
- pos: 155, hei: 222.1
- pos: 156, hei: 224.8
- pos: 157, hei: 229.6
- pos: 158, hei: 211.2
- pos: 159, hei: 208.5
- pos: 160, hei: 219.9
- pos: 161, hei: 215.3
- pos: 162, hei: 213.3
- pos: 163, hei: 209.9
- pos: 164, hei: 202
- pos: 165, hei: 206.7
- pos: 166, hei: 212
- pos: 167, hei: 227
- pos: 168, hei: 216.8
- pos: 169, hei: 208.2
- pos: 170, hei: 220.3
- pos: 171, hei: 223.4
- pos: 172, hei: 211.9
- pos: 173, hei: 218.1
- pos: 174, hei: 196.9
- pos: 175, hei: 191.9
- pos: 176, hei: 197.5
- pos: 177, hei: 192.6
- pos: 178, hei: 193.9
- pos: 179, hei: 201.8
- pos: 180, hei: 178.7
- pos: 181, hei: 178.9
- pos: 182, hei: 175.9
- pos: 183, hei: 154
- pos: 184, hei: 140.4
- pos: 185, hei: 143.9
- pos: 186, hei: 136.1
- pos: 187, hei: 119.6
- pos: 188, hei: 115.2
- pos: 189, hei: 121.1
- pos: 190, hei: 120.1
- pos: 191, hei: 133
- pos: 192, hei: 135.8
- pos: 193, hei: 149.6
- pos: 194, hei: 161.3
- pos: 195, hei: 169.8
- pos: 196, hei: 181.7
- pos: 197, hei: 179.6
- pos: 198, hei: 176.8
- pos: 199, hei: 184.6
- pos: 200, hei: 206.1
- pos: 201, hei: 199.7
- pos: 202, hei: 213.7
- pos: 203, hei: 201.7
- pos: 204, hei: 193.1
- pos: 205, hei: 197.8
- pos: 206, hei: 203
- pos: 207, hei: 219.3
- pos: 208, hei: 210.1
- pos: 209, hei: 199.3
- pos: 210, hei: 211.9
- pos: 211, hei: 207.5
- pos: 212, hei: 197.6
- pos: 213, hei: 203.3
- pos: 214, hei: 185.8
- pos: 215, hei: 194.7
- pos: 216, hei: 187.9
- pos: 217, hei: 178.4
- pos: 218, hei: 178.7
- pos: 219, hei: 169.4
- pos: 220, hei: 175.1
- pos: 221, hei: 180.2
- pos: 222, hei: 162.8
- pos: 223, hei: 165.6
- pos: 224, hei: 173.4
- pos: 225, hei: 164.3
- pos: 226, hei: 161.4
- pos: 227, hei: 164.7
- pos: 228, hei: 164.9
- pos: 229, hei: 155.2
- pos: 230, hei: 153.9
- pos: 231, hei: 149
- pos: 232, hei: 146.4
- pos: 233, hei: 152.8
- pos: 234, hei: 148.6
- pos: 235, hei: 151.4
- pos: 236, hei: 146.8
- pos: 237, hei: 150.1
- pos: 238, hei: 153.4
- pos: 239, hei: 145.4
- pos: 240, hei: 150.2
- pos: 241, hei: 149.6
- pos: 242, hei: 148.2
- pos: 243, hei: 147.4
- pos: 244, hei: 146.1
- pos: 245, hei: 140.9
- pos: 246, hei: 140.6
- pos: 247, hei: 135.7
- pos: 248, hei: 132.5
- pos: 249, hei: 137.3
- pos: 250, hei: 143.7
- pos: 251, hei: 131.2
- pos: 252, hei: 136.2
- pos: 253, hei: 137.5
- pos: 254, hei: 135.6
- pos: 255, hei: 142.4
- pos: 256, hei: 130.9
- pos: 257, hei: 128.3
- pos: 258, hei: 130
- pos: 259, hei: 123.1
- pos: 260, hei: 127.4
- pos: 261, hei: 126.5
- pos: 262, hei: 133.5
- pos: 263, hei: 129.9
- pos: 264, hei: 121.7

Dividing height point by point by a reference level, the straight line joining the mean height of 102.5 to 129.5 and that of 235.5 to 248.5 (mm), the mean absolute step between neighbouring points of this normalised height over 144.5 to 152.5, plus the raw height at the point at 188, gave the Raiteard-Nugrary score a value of 115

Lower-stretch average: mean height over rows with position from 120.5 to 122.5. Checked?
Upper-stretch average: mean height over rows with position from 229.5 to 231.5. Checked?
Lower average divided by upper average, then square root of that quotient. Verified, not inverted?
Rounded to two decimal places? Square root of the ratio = 1.27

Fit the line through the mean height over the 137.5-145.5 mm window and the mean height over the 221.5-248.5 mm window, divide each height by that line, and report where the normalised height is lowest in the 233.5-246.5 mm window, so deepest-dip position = 236 mm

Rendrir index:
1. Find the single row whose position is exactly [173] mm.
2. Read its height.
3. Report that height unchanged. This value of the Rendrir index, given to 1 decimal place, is 218.1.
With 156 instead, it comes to 224.8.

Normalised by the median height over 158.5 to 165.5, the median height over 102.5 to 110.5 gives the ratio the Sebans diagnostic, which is 1.1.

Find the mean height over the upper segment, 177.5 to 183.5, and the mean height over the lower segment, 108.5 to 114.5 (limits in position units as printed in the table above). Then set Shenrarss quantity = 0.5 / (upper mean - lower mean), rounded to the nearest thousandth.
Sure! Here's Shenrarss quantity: -0.011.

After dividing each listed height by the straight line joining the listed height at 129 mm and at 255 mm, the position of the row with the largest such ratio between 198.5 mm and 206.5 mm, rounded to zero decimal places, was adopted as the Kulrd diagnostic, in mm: 202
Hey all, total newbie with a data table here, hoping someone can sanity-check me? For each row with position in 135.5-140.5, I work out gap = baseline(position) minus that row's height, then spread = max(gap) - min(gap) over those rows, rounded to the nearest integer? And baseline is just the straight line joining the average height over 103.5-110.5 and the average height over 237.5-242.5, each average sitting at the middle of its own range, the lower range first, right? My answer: 29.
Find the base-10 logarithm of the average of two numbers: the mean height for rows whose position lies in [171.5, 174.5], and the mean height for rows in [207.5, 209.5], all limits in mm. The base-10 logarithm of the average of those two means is 2.32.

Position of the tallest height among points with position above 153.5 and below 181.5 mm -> 157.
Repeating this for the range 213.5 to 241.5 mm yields 215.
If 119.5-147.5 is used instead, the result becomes 125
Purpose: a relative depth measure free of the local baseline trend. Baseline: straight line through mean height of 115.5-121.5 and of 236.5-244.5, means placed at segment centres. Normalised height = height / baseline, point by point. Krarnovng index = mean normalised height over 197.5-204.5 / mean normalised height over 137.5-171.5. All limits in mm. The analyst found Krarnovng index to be 1.07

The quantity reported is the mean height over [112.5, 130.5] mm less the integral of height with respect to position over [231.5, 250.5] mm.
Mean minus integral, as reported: -2525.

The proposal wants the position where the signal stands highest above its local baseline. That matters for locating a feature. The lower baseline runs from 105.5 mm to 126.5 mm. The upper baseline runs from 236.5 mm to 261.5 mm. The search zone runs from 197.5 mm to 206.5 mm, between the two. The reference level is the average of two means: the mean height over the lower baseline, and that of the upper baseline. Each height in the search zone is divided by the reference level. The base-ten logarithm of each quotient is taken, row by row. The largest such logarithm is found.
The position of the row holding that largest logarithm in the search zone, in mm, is 202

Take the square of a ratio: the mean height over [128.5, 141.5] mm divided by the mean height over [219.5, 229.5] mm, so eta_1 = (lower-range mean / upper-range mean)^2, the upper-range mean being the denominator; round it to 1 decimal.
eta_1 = 2.0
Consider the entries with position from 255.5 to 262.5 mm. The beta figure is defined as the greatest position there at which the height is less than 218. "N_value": 262 mm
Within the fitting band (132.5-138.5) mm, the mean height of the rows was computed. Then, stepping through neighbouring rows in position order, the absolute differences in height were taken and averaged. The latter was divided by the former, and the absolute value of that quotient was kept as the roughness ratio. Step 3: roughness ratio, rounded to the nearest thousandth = 0.051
